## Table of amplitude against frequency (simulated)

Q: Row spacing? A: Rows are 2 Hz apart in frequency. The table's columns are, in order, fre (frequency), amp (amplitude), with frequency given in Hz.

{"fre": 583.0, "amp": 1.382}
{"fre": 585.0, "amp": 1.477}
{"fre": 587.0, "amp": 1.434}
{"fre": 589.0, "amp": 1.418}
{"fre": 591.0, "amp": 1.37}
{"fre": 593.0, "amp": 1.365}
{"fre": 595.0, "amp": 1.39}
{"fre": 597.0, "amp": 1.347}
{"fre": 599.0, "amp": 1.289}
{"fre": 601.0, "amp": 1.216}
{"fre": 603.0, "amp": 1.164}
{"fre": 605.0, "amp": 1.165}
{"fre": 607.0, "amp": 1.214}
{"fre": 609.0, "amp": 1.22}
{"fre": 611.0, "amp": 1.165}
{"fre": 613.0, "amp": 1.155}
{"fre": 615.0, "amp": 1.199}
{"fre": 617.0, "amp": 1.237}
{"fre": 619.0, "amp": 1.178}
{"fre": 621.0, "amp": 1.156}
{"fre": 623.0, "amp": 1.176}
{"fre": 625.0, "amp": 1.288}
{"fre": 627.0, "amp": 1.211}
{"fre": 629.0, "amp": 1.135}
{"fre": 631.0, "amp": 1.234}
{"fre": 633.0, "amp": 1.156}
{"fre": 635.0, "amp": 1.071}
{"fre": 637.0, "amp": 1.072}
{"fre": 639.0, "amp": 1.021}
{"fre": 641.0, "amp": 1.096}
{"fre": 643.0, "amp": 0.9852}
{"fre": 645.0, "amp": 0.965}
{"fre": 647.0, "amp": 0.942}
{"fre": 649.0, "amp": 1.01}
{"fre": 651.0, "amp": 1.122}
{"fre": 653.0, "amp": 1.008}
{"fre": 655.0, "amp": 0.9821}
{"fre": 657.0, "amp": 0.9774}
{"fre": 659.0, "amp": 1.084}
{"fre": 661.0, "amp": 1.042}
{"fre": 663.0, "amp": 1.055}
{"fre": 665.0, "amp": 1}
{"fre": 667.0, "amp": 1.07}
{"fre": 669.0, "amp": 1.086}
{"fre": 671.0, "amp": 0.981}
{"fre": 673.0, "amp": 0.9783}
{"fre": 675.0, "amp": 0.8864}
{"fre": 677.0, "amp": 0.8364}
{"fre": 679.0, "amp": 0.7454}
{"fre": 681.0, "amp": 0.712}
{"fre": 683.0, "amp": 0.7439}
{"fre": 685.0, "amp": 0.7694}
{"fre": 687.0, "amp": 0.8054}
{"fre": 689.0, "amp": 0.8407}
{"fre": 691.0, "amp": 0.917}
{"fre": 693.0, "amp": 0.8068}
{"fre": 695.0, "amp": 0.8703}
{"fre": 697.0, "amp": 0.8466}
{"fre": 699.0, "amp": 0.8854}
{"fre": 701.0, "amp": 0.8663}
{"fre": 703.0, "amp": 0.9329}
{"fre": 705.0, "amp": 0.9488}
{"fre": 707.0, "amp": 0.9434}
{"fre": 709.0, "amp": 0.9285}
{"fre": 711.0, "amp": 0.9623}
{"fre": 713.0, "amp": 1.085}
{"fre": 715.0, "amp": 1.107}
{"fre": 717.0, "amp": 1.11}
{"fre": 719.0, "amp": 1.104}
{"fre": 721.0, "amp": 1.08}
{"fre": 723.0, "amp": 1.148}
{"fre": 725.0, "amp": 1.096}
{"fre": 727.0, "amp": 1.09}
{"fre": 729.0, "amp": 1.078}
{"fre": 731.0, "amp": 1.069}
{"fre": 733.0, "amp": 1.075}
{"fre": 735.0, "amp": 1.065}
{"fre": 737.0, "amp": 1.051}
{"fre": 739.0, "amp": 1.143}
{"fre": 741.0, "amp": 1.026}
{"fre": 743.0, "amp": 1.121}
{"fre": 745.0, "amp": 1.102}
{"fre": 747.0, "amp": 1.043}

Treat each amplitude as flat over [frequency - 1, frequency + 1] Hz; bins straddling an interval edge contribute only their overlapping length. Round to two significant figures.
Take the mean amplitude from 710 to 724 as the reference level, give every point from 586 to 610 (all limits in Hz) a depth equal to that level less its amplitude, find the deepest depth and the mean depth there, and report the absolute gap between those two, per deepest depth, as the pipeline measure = -1.7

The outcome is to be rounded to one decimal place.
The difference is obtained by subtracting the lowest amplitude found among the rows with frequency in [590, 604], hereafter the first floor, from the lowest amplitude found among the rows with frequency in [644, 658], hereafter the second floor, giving -0.2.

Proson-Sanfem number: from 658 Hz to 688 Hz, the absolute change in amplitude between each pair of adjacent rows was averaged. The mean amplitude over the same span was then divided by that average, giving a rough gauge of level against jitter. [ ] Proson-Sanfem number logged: 19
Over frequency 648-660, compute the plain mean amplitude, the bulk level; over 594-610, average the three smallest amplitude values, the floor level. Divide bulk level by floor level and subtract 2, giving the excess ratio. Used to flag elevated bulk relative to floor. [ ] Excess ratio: -1.13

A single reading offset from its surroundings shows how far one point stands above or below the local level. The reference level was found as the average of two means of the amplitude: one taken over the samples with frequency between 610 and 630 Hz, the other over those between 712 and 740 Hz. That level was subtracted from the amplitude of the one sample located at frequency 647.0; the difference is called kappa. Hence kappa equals -0.20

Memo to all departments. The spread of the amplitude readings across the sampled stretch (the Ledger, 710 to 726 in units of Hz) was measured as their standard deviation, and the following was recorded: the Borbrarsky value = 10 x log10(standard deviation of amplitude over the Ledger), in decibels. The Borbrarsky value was -13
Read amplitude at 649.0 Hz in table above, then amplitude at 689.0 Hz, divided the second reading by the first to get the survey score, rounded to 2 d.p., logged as 0.83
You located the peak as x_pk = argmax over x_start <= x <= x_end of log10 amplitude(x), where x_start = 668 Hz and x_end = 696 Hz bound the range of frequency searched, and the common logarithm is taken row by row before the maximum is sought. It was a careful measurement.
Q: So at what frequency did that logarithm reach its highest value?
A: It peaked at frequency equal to 669.0 Hz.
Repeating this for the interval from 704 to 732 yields 723.0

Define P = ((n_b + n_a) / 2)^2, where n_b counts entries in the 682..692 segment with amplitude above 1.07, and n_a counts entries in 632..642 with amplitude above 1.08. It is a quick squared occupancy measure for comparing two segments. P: 1.0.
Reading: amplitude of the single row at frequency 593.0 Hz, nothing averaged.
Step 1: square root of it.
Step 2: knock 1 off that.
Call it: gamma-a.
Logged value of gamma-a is 0.17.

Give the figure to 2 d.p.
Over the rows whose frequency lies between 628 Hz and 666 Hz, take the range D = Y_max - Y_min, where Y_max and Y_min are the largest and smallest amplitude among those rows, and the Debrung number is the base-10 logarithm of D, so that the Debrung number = -0.53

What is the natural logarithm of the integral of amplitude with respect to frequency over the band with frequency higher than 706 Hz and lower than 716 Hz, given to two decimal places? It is 2.31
